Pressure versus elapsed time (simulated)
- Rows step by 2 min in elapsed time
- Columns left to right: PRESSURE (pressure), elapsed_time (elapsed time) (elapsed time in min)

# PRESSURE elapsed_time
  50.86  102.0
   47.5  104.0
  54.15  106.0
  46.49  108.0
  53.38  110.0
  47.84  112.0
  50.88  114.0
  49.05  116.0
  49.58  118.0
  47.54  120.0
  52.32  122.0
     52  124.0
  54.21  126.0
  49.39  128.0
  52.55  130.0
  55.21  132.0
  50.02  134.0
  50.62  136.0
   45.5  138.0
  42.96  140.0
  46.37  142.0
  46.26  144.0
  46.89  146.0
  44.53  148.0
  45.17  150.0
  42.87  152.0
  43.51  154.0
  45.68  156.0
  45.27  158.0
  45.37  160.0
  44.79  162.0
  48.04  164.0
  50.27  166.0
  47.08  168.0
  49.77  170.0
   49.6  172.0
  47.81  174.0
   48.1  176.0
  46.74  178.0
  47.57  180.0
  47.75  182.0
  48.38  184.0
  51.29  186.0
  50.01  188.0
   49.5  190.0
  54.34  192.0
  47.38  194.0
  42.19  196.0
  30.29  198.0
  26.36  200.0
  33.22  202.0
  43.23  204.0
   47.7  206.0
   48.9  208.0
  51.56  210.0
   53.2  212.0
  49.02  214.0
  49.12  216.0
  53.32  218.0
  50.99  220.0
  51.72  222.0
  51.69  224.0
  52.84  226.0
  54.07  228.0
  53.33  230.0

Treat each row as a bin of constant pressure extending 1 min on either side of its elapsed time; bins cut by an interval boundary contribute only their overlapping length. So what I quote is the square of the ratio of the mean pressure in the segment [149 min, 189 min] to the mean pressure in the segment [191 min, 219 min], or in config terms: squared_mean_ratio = 1.10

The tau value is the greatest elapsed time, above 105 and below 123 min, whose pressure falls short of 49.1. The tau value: 120.0 min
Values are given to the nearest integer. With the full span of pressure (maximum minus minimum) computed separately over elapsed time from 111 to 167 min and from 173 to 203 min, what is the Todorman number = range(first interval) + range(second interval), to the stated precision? 40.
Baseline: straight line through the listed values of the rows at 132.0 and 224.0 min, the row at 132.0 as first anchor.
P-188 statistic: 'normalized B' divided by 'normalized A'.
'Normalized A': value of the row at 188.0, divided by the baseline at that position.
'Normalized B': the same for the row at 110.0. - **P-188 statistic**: 1.01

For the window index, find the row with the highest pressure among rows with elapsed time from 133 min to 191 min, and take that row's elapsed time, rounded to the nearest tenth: 186.0 min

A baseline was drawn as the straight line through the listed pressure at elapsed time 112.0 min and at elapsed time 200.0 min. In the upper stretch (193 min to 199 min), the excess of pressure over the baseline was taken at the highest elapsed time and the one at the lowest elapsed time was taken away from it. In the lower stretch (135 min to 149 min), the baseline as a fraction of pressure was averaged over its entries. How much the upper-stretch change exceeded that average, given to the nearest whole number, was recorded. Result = -17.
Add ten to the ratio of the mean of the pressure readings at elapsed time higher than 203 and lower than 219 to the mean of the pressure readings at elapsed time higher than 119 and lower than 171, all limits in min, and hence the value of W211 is 11.03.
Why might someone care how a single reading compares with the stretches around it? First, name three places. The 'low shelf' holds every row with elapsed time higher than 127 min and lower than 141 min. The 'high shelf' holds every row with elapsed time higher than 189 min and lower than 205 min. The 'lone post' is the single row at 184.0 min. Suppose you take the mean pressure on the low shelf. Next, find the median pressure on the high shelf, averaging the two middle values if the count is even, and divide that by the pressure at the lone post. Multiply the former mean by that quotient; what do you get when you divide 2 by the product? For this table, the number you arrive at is 0.046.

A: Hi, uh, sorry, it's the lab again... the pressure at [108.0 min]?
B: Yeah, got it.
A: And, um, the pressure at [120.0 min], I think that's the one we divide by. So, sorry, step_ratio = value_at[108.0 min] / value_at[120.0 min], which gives 0.98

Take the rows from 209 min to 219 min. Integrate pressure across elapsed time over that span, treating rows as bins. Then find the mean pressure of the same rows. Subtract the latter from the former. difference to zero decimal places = 461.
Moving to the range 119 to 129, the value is 460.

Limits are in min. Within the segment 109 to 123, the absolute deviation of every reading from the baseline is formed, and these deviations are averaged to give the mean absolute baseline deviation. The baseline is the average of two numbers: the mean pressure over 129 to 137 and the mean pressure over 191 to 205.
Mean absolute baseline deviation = 4.2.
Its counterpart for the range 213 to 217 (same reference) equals 3.2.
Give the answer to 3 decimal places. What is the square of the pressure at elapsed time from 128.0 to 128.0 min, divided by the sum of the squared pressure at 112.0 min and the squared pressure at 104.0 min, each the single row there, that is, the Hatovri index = 0.537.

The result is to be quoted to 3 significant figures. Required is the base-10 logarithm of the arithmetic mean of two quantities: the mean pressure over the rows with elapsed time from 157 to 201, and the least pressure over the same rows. 1.56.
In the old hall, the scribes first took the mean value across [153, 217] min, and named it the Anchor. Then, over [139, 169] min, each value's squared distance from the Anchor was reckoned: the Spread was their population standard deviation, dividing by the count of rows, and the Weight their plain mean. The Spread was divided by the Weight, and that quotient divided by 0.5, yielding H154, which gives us 2.5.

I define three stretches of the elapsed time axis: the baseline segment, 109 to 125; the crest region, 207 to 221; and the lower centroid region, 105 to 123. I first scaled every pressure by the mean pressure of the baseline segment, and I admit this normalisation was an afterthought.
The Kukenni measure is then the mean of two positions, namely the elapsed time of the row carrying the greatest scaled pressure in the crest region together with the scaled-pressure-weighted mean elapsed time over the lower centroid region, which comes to 166.0 min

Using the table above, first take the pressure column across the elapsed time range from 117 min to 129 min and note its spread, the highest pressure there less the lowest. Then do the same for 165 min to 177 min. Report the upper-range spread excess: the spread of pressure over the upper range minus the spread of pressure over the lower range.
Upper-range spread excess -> -3.5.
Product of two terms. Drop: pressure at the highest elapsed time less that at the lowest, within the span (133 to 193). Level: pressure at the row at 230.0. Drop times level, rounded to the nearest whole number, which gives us 230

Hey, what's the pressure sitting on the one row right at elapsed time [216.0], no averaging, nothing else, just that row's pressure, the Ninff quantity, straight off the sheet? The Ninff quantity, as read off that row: 49.12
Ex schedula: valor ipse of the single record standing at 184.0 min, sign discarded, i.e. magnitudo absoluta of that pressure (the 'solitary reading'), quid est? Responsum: 48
